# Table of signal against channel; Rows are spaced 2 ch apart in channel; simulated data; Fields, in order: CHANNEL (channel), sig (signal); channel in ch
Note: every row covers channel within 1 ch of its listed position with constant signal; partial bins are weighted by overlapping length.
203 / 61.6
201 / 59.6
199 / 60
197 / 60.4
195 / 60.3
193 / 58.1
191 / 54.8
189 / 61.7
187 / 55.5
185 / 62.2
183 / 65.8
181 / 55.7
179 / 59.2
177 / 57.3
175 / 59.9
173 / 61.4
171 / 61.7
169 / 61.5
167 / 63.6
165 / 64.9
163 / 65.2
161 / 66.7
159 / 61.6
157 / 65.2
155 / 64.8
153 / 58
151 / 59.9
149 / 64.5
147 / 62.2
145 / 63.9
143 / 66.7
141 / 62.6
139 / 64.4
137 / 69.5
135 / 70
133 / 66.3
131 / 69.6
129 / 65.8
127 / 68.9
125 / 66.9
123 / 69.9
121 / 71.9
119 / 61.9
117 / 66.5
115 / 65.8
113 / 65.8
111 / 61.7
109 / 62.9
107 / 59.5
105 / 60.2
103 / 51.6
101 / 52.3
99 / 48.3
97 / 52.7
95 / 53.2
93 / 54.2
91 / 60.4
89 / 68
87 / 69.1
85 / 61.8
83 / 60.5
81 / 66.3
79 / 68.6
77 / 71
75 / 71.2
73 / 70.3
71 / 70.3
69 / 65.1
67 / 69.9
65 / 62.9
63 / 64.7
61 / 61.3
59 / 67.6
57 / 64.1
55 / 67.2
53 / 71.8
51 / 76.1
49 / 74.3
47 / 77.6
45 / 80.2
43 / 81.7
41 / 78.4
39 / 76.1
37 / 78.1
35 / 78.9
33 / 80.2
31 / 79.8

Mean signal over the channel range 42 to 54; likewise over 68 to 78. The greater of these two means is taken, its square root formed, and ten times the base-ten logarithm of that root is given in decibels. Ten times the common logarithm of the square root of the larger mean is 9.4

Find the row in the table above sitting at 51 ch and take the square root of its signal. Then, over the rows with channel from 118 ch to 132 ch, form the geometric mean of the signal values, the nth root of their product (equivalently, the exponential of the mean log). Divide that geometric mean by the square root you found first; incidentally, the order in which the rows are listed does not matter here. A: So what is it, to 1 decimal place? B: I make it 7.8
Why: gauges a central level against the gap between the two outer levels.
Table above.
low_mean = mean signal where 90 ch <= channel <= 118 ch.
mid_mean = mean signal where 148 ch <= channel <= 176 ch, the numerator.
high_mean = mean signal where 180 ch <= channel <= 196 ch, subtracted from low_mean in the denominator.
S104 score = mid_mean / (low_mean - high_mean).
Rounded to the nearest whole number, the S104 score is -60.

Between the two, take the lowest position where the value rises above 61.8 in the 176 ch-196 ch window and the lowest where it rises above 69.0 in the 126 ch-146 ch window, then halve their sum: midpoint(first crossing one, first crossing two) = 157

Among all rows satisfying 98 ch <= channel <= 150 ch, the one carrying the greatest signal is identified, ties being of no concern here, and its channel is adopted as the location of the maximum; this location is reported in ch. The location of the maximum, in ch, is 121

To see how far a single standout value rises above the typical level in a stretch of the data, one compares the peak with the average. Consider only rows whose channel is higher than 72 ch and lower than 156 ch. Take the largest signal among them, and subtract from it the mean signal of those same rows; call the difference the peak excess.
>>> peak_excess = 8.3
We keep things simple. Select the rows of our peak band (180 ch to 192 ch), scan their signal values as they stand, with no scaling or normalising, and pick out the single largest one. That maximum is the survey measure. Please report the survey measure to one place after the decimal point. 65.8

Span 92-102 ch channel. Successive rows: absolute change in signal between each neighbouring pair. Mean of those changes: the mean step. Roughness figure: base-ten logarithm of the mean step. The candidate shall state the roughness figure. 0.39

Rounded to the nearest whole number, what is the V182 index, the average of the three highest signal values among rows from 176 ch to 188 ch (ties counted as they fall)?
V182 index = 62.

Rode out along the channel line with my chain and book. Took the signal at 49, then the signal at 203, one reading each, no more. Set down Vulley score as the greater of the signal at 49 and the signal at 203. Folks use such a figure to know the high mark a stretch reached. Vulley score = 74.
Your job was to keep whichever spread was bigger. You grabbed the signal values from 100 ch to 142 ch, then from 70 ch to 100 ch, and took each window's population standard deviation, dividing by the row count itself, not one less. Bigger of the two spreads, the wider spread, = 7.5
